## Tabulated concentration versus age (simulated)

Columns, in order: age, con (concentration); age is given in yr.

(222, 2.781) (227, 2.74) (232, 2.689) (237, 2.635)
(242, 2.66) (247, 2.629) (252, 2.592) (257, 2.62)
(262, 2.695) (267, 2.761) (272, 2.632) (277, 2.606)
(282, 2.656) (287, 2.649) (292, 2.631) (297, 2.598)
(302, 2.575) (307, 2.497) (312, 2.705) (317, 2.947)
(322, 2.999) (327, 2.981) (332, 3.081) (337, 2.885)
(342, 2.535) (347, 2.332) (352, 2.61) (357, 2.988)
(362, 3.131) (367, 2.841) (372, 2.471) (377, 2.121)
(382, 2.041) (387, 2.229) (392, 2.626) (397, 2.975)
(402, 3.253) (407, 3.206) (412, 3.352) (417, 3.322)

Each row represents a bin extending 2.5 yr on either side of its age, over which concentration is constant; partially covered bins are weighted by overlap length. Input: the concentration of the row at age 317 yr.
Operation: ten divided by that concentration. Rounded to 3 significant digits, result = 3.39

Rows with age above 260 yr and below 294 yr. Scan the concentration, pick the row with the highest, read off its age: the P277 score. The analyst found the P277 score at 267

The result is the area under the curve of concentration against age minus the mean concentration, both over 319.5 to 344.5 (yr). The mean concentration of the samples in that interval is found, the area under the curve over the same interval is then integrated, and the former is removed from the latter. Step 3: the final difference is 70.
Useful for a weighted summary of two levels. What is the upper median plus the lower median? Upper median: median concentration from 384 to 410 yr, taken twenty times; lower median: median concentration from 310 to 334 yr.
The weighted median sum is 62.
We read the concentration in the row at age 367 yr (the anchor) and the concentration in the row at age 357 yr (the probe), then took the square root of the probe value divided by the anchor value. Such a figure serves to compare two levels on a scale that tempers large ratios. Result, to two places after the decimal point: 1.03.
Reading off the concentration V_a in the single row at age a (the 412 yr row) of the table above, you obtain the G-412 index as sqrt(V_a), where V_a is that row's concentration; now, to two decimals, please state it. 1.83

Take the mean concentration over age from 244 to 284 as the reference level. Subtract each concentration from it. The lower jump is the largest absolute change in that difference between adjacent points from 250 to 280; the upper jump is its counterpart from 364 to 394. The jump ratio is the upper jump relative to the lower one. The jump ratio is 3.1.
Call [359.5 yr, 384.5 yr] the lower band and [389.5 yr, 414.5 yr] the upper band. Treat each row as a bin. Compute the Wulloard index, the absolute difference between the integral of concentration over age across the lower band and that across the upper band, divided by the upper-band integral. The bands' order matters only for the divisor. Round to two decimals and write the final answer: 0.18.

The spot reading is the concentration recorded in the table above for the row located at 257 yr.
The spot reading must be 2.62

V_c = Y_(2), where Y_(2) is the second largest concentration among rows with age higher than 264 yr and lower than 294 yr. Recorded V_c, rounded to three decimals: 2.656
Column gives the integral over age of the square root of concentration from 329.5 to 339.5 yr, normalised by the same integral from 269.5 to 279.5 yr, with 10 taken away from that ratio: -8.93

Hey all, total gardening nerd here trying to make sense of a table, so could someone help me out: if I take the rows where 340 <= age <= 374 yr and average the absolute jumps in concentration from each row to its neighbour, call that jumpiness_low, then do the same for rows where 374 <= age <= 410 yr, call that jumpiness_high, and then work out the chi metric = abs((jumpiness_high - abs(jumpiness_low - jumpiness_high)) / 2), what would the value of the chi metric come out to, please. 0.085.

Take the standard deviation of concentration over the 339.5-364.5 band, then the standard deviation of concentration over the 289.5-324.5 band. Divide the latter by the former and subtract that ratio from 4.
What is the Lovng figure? 3.4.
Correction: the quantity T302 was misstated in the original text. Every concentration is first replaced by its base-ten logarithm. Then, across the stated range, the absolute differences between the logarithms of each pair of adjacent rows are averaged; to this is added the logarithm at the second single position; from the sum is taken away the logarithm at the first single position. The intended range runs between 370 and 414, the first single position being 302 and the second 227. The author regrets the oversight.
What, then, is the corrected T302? 0.066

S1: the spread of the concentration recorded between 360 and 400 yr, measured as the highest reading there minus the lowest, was 1.09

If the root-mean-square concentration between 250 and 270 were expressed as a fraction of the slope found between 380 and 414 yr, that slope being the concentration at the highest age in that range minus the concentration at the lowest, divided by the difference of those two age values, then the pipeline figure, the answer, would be 61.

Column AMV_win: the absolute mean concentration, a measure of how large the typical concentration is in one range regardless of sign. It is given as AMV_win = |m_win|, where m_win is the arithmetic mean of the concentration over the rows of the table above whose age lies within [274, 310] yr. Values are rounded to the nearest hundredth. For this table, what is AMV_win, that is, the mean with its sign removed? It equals 2.60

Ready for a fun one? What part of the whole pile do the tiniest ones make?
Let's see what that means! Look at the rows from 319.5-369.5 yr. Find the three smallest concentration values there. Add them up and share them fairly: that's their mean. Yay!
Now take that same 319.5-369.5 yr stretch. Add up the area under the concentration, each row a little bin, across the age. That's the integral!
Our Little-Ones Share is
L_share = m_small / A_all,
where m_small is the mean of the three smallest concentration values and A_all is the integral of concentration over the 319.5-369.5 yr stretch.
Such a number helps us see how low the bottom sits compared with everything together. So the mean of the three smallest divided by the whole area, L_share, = 0.0176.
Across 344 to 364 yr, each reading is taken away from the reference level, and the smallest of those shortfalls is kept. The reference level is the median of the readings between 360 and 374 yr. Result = -0.3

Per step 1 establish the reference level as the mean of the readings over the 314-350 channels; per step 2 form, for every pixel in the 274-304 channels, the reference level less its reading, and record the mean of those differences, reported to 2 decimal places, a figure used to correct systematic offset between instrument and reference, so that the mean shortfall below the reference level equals 0.20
